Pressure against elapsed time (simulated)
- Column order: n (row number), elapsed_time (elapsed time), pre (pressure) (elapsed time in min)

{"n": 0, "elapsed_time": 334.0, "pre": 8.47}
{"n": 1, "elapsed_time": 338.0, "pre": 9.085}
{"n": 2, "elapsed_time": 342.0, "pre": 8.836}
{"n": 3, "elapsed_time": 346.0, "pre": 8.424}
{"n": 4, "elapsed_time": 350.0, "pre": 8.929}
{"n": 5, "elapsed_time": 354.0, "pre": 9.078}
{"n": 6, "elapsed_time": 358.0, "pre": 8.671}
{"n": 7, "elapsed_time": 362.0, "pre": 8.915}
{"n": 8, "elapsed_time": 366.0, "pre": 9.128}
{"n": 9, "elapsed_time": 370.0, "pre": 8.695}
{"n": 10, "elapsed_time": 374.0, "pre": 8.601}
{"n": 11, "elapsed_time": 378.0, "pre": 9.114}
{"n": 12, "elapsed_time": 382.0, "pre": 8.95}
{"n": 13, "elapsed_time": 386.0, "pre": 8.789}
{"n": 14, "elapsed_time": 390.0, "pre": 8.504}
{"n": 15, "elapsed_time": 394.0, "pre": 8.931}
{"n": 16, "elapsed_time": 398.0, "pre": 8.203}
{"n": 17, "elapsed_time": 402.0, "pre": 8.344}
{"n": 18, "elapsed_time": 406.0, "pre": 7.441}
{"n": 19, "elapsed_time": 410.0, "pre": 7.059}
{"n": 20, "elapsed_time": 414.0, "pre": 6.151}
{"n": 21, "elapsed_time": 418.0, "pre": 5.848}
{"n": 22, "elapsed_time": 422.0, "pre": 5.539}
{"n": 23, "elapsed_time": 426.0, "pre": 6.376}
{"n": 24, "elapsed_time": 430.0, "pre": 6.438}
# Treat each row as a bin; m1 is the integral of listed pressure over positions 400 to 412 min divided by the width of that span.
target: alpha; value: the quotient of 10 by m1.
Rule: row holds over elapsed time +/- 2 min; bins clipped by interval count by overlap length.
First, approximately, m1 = 7.61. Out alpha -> 1.31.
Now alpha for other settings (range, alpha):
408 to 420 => 1.57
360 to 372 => 1.12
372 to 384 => 1.13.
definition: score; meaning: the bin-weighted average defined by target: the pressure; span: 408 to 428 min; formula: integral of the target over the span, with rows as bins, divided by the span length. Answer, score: 6.2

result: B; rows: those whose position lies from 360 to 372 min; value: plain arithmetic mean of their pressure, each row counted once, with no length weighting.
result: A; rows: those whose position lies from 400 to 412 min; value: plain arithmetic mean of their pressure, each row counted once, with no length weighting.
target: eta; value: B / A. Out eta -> 1.2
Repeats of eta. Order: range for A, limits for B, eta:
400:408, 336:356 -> 1.1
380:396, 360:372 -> 1.0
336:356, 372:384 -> 1.0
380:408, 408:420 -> 0.8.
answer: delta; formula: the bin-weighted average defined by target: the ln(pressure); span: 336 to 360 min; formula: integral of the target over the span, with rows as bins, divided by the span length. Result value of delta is 2.18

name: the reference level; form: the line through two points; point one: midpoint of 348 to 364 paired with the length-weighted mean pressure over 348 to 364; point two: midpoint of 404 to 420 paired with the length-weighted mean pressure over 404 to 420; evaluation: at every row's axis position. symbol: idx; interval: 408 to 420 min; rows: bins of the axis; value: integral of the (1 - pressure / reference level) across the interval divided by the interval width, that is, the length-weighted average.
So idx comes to 0.03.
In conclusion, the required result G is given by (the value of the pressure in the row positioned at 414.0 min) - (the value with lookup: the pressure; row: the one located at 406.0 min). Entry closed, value -1.3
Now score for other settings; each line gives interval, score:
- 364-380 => 8.9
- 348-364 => 8.9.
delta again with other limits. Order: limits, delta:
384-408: 2.12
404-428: 1.85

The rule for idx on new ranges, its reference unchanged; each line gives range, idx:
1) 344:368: 0.00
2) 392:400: -0.18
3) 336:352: 0.06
